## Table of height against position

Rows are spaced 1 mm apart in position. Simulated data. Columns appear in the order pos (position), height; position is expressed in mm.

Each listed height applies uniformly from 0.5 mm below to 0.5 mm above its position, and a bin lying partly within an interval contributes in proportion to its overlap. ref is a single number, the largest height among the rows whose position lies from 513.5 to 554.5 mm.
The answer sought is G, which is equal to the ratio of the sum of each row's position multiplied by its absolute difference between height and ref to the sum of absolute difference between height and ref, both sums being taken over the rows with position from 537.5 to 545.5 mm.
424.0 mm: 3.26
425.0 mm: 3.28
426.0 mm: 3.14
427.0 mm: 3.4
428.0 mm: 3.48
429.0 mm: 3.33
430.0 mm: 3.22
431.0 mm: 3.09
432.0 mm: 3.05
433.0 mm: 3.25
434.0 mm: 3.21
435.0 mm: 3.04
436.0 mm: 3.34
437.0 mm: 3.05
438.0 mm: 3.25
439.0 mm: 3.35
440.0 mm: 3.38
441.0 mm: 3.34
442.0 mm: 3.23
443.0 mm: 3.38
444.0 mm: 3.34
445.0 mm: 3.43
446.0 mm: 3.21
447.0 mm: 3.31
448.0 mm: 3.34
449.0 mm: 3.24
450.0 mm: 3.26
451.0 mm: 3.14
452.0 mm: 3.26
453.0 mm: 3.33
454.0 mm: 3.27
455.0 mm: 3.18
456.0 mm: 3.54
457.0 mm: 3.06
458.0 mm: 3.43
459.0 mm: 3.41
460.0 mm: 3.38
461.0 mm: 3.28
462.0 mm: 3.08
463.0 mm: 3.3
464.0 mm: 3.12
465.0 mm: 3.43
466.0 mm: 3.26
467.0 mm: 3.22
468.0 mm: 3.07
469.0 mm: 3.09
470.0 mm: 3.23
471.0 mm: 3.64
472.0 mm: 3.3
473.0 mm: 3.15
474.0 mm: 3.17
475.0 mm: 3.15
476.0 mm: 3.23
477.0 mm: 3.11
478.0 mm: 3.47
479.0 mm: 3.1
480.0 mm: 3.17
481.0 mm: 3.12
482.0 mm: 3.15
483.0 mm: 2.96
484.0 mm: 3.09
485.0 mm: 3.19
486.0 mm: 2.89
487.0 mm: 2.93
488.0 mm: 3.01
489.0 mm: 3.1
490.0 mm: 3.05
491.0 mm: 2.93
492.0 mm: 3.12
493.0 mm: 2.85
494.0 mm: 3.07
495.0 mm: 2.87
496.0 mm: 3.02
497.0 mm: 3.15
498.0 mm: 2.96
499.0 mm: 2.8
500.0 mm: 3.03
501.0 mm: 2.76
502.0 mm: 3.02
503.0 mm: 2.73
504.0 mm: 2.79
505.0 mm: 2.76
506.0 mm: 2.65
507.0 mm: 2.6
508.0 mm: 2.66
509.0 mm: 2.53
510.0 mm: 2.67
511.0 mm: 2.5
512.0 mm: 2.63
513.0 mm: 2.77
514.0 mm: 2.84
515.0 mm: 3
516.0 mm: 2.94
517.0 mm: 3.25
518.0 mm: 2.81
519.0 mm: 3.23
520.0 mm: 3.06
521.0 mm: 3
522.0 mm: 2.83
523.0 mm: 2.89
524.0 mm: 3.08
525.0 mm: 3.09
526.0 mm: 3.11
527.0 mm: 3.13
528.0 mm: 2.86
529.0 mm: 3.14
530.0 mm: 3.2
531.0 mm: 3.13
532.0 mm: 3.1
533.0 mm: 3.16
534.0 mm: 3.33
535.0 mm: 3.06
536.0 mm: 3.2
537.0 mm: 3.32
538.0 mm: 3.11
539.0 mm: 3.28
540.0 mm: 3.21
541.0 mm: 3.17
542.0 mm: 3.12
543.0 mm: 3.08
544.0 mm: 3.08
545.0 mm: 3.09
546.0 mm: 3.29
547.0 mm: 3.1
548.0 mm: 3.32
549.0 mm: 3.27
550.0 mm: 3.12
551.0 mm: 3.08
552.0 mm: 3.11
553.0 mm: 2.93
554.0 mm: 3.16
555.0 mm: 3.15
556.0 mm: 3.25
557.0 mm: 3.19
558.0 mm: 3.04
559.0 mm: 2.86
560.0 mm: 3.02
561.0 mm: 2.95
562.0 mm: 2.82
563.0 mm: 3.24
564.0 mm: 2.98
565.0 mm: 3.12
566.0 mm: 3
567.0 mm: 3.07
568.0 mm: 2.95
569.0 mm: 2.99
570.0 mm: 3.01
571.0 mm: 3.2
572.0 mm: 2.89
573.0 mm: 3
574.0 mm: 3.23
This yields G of 542.0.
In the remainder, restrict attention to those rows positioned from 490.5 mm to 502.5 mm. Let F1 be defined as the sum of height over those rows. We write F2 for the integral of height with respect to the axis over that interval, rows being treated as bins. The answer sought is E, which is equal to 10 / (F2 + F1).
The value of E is 0.14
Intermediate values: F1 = 36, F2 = 36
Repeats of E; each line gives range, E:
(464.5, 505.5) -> 0.04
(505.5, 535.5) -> 0.06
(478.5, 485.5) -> 0.23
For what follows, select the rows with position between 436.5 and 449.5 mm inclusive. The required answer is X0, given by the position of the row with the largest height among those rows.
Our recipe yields 445.0 mm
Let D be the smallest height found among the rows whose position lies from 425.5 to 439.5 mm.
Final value 3.04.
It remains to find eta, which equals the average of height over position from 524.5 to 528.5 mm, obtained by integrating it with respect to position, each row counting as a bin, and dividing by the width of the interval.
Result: 3.05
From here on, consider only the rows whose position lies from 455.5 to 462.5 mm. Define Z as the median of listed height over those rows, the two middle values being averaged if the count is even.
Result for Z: 3.38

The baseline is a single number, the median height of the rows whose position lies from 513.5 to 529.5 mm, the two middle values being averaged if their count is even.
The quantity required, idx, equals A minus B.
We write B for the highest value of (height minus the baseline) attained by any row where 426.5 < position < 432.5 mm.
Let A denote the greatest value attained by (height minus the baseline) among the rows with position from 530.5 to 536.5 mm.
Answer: -0.15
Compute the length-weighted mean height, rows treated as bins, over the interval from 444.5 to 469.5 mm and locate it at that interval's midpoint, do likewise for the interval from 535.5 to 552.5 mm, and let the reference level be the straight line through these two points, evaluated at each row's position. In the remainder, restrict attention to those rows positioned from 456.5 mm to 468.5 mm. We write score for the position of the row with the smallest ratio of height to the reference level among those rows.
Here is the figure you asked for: 457.0 mm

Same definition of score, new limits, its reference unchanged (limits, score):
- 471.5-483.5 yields 483.0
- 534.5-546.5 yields 535.0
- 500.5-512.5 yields 511.0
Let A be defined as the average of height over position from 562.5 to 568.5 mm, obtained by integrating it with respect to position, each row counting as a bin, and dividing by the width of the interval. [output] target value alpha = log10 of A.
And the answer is 0.486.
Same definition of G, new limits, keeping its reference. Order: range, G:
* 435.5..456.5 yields 446.9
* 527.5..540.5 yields 532.6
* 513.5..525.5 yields 519.3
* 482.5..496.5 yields 489.8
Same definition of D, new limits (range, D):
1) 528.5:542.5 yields 3.06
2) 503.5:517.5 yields 2.5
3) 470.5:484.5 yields 2.96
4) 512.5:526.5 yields 2.77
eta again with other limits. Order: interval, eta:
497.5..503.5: 2.88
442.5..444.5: 3.36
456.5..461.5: 3.31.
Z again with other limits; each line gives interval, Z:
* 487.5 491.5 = 3.03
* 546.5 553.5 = 3.11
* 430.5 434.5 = 3.15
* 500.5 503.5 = 2.76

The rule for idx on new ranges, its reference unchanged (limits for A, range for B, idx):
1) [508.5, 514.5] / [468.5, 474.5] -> -0.80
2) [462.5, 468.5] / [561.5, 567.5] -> 0.19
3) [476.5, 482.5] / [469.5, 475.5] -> -0.17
